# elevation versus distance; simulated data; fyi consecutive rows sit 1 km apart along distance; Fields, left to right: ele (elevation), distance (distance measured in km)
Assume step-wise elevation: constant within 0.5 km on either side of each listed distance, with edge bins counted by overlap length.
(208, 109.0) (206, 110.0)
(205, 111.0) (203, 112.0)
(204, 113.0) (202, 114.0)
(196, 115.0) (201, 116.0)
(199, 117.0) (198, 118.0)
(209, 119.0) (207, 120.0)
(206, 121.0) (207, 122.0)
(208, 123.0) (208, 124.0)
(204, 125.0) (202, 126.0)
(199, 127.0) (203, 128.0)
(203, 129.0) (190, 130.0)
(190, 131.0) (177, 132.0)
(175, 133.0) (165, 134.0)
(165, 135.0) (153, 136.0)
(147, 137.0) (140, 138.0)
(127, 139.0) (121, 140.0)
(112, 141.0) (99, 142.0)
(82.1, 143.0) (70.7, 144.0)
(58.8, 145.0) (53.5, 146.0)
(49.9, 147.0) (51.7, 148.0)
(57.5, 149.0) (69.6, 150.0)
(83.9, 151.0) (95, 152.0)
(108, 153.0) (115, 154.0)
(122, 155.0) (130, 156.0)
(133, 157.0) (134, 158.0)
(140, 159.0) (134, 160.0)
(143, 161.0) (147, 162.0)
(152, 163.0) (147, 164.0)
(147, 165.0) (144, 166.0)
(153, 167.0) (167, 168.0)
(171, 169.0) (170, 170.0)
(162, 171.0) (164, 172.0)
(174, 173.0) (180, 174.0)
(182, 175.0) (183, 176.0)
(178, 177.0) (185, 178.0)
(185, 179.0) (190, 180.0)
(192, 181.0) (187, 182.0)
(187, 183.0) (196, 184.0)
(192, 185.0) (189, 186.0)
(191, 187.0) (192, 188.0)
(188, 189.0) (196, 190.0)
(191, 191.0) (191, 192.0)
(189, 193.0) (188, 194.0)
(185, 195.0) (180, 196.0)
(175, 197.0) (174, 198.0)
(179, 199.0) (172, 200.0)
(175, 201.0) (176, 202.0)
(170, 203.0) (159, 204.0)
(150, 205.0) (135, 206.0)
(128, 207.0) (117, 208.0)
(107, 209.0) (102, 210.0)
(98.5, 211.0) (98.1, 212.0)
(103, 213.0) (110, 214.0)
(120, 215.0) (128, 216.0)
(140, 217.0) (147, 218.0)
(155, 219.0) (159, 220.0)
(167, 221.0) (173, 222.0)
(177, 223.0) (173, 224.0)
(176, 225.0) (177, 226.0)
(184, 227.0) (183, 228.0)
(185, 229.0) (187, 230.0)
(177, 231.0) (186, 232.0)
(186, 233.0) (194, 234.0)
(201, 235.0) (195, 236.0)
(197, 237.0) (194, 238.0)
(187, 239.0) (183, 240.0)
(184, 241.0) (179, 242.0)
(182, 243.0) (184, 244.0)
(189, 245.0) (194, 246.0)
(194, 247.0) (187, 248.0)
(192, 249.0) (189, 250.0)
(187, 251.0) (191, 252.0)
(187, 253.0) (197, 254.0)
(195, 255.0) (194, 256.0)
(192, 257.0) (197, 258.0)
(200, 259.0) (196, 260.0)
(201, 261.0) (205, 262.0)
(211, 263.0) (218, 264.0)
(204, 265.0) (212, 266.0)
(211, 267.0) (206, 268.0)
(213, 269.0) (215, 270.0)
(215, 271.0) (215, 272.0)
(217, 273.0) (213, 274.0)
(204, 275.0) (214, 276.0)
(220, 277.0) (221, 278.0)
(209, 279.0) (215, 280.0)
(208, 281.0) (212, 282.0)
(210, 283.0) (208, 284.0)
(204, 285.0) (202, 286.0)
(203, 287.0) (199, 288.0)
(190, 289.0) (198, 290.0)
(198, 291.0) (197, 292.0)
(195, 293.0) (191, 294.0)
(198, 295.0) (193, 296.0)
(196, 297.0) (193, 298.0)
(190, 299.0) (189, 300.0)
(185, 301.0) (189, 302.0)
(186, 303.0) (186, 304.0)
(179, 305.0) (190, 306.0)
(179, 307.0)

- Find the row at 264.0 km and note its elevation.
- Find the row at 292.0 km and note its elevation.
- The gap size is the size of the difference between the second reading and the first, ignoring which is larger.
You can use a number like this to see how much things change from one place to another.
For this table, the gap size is 21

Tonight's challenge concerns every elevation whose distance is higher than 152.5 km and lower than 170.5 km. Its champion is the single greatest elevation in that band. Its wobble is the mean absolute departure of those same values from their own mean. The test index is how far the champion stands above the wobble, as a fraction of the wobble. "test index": 12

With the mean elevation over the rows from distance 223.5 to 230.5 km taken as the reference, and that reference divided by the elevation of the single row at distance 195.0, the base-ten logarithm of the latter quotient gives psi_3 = -0.01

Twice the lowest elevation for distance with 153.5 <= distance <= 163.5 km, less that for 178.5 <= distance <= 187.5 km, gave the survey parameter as 45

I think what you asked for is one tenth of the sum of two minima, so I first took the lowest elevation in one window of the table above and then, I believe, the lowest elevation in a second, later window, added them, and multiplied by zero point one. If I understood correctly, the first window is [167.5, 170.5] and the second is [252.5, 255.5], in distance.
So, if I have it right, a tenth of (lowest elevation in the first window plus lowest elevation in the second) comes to 35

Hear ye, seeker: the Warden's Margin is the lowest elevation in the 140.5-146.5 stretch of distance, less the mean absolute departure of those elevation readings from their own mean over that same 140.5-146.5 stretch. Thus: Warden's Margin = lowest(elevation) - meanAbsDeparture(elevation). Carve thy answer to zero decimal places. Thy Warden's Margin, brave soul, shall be 35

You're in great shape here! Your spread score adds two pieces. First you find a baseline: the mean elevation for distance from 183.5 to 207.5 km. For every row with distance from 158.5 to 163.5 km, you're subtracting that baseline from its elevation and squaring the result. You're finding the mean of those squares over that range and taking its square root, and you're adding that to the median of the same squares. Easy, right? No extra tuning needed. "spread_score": 1228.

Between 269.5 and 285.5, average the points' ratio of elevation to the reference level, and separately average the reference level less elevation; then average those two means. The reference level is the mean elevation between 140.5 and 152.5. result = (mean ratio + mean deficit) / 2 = -68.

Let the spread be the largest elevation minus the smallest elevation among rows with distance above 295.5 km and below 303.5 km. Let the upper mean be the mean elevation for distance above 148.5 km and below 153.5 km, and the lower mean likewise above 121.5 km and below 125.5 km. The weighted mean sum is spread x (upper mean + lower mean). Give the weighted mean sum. 3185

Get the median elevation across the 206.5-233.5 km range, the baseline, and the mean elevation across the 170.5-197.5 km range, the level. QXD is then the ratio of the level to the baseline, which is 1.16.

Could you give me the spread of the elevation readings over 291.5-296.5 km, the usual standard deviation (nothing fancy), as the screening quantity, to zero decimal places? 3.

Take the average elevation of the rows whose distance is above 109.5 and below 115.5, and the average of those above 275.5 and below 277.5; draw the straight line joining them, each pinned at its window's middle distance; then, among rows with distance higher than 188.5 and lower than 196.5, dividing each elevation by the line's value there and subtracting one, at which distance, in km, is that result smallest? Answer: 196.0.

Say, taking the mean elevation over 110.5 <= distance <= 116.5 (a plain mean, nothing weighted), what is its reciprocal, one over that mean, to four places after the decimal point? 0.0050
